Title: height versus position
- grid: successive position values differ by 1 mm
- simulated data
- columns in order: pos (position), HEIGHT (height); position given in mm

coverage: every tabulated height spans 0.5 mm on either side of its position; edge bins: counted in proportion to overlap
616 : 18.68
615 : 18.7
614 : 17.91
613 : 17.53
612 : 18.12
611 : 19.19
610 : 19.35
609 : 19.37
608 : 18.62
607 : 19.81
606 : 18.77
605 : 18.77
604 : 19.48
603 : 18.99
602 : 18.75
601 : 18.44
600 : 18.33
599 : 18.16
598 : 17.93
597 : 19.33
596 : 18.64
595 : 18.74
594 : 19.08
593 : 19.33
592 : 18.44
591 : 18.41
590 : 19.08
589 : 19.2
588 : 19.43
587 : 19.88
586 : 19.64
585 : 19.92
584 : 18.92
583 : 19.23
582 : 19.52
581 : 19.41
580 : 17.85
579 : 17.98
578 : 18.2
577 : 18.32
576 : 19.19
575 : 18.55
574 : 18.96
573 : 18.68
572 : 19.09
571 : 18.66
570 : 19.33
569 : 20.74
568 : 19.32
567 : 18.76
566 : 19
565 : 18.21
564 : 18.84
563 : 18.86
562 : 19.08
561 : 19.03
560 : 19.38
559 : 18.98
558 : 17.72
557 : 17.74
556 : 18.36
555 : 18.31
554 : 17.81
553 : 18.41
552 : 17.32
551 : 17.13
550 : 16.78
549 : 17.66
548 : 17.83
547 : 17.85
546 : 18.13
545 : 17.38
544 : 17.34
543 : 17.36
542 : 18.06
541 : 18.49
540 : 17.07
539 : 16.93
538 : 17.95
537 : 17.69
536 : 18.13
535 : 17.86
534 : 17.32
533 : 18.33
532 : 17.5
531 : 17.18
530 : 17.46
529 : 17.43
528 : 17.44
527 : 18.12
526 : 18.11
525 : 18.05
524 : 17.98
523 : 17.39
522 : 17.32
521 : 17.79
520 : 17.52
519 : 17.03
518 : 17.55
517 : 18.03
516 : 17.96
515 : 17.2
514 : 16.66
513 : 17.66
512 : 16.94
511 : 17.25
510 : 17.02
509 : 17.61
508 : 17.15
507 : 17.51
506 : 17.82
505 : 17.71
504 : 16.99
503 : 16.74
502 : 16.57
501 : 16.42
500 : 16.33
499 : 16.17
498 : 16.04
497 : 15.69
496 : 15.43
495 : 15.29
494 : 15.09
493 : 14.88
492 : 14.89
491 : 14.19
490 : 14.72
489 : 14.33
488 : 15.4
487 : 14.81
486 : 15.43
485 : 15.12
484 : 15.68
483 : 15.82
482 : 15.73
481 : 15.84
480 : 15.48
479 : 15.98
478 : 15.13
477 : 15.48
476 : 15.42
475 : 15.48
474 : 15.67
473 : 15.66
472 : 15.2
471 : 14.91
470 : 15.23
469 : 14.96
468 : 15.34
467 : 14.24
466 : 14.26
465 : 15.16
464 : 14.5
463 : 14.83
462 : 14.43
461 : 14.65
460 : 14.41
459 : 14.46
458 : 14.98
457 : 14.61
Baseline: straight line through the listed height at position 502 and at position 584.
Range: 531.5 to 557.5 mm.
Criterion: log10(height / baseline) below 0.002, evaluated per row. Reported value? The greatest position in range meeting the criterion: 557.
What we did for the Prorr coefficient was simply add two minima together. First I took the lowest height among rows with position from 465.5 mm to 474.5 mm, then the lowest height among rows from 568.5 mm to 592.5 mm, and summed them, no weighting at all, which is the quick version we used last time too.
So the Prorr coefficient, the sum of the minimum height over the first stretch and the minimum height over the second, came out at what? 32.1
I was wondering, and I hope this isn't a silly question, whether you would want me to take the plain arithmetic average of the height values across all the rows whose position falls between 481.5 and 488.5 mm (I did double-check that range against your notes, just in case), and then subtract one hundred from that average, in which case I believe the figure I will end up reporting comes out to -84.6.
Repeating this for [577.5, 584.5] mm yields -81.3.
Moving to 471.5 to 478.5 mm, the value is -84.6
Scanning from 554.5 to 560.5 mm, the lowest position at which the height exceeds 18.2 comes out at 555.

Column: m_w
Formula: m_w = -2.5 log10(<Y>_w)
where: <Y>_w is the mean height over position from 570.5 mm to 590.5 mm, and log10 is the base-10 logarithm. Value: -3.20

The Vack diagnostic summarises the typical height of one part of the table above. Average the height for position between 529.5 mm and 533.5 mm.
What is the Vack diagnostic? 17.6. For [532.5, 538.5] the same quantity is 17.9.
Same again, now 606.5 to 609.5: 19.3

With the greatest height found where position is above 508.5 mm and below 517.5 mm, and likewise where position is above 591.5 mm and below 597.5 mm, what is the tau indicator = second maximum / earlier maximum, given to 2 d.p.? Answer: 1.07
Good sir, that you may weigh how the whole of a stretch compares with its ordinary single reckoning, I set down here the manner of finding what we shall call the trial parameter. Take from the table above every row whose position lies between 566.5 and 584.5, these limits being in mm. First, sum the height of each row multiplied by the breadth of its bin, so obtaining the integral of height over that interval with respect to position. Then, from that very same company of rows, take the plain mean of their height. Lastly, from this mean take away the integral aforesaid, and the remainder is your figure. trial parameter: -322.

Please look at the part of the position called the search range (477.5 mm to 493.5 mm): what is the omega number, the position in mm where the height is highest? 479 mm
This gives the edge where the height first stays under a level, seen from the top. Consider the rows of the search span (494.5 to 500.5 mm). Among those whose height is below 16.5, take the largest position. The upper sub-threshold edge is 500 mm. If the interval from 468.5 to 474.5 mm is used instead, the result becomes 474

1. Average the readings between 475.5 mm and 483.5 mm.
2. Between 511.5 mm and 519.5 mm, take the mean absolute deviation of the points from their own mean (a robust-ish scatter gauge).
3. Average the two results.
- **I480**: 8.0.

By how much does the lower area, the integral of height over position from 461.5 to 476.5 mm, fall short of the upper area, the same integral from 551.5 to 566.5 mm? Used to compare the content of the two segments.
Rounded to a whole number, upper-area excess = 52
